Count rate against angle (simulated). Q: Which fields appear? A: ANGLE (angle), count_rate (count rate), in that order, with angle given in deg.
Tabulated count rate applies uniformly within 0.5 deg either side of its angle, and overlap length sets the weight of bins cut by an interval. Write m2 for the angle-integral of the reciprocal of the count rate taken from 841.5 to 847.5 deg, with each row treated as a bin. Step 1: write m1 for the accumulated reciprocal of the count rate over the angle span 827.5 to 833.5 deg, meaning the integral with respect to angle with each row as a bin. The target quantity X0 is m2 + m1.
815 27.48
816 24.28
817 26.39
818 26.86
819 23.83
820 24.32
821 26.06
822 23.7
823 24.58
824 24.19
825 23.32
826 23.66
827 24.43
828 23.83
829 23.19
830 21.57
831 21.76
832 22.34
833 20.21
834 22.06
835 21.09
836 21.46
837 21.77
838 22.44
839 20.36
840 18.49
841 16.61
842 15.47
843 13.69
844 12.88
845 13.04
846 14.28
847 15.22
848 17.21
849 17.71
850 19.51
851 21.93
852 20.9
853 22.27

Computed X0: 0.70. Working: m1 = 0.272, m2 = 0.43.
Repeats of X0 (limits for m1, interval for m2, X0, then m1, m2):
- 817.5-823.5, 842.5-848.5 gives 0.66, 0.242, 0.42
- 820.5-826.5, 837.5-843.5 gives 0.59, 0.248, 0.35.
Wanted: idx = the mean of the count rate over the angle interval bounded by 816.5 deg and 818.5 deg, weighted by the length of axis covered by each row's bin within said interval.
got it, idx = 26.6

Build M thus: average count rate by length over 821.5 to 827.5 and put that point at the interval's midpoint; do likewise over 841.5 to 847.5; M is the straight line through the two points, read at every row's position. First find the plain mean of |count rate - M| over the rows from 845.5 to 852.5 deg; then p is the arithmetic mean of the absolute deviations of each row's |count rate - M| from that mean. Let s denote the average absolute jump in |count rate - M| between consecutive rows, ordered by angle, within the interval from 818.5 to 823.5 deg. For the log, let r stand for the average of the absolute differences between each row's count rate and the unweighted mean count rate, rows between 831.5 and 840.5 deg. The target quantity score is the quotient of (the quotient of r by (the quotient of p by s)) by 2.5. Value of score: 0.16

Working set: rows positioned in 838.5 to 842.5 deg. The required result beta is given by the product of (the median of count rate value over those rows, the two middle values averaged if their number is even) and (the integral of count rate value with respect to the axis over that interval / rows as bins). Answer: 1245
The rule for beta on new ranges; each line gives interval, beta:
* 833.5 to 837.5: 1867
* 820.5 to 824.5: 2403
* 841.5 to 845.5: 736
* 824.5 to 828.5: 2261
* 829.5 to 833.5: 1861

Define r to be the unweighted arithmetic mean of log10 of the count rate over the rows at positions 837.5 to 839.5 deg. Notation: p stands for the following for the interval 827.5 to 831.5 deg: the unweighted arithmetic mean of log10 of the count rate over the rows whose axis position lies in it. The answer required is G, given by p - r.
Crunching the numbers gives 0.02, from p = 1.35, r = 1.33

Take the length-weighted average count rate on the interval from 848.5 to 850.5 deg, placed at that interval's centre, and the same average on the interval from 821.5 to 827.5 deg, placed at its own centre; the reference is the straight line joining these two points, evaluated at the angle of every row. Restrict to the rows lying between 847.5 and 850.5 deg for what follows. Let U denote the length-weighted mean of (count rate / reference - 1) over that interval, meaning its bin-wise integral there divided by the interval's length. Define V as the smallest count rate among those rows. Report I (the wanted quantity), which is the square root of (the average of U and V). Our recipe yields 2.9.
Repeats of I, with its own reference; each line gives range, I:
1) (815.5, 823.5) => 3.4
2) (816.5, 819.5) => 3.5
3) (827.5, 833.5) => 3.2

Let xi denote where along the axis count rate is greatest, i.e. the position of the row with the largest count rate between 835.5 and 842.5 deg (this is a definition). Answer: 838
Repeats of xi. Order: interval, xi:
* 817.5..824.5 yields 818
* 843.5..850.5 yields 850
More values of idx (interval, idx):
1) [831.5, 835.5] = 21.4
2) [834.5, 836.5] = 21.3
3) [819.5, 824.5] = 24.6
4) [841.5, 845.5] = 13.8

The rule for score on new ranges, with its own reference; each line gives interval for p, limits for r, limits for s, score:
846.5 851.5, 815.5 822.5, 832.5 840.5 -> 0.23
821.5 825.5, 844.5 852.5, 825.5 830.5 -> 1.36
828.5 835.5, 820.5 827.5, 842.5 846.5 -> 0.12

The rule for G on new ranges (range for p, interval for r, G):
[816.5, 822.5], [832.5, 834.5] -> 0.08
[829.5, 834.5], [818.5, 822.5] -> -0.05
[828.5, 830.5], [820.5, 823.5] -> -0.04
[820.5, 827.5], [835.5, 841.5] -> 0.08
